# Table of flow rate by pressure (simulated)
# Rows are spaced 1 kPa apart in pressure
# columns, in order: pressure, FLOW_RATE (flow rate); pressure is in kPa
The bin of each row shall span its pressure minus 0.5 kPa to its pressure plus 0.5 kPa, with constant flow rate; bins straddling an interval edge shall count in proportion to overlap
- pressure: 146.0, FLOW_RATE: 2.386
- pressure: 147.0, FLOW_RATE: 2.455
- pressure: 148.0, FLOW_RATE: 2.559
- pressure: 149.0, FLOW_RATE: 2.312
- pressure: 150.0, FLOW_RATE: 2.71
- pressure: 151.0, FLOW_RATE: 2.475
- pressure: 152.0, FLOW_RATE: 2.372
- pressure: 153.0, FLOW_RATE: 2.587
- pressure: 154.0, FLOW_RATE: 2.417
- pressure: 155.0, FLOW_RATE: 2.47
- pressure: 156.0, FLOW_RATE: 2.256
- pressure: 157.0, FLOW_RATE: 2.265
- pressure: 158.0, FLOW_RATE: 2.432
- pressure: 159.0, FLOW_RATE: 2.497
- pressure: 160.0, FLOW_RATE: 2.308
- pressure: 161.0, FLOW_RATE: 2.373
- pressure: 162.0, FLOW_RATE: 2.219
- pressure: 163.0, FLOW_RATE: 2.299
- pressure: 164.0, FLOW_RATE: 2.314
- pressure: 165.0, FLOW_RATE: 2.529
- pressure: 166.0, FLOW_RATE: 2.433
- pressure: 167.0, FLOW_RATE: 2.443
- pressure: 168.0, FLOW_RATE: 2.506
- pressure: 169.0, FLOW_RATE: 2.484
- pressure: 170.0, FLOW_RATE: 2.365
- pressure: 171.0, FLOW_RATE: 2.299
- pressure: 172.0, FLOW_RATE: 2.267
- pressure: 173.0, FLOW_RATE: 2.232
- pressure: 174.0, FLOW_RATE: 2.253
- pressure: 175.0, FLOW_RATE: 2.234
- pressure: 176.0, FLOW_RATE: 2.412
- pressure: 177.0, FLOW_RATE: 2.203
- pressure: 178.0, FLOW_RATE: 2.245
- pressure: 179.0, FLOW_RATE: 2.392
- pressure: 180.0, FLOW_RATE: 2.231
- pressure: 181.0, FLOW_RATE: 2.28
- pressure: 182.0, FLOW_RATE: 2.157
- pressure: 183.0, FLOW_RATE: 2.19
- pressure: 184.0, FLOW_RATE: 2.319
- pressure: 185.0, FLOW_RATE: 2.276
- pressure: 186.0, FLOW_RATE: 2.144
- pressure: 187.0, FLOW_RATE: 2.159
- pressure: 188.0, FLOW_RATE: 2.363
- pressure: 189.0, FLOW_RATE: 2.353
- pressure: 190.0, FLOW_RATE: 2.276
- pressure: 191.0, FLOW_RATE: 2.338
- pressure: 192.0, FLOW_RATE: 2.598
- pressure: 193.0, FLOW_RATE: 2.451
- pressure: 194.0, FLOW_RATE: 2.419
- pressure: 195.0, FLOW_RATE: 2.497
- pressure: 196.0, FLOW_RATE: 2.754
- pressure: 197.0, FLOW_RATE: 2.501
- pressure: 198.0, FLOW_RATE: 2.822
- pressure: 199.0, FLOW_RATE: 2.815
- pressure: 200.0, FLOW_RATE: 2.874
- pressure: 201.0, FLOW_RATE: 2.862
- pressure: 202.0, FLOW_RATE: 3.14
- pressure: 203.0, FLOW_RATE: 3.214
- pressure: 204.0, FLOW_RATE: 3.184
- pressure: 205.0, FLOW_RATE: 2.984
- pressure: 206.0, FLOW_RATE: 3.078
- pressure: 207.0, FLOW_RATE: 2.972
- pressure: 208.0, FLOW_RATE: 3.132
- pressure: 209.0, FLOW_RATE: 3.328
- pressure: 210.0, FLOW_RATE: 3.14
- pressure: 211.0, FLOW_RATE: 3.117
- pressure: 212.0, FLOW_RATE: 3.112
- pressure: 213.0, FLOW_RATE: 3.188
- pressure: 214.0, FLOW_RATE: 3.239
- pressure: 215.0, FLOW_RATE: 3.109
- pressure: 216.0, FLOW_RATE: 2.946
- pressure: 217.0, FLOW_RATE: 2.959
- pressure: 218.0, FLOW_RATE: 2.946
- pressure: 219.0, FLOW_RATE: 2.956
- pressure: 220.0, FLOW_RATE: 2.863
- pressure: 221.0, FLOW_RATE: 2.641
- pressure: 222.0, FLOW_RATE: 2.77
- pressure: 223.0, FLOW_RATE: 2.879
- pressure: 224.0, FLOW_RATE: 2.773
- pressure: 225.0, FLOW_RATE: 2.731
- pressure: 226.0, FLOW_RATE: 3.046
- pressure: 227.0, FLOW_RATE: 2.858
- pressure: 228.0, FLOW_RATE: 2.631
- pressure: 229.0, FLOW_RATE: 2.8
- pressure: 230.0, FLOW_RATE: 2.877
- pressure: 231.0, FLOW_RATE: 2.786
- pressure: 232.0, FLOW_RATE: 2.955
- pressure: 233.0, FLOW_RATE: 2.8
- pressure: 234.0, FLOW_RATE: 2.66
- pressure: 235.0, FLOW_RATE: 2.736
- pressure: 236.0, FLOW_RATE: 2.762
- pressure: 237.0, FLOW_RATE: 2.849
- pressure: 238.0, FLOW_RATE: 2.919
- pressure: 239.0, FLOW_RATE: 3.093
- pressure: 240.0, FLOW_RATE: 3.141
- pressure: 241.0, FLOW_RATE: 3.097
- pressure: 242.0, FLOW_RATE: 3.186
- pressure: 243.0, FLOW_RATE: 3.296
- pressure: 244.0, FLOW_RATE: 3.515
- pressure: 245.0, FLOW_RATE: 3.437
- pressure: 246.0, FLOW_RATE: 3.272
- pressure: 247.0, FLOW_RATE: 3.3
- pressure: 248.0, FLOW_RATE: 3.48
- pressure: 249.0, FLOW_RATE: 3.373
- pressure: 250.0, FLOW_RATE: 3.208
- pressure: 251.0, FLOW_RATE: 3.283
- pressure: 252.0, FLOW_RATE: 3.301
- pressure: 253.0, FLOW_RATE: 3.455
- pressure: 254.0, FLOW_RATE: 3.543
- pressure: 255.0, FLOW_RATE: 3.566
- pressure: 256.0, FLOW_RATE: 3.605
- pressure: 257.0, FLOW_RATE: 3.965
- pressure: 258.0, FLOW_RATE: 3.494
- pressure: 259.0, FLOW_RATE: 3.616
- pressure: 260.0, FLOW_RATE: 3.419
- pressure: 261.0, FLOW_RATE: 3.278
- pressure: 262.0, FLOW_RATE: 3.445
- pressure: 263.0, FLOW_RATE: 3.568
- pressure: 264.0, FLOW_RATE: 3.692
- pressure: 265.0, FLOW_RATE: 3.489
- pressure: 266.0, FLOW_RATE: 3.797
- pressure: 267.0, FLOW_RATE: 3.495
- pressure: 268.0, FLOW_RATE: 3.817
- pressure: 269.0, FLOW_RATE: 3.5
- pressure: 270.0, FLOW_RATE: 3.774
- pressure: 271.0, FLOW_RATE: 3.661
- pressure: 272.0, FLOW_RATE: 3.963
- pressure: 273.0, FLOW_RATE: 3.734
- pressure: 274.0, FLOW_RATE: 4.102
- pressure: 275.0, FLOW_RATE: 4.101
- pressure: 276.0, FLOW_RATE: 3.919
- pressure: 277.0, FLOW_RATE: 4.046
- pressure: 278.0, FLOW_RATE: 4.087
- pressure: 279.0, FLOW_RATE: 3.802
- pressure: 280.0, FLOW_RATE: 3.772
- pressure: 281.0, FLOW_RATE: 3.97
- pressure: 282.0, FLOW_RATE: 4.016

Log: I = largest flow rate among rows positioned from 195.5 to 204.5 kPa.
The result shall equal 3.214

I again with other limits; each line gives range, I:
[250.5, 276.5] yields 4.102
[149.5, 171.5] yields 2.71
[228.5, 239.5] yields 3.093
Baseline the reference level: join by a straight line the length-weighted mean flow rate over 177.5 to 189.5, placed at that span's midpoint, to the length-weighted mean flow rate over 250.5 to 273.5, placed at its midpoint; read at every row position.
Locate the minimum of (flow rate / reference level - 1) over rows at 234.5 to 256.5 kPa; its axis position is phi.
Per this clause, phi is 235.0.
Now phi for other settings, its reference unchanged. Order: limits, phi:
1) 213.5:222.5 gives 221.0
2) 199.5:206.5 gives 201.0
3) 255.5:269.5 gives 261.0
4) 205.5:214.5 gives 207.0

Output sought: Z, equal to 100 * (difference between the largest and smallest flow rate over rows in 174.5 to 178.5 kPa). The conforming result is 21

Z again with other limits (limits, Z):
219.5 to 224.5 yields 24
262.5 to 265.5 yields 20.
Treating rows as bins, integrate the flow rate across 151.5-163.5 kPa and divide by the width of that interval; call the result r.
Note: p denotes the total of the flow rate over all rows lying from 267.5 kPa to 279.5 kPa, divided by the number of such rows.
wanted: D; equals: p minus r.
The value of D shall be 1.5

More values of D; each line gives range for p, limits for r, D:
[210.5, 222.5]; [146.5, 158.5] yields 0.5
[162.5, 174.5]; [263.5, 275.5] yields -1.4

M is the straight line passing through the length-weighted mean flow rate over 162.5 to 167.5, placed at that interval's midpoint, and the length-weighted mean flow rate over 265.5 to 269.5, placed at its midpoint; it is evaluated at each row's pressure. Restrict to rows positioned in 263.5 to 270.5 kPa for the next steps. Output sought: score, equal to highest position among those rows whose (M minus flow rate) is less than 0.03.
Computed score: 270.0 kPa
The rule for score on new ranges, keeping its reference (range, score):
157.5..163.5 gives 161.0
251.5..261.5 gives 259.0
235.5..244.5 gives 244.0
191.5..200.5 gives 200.0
